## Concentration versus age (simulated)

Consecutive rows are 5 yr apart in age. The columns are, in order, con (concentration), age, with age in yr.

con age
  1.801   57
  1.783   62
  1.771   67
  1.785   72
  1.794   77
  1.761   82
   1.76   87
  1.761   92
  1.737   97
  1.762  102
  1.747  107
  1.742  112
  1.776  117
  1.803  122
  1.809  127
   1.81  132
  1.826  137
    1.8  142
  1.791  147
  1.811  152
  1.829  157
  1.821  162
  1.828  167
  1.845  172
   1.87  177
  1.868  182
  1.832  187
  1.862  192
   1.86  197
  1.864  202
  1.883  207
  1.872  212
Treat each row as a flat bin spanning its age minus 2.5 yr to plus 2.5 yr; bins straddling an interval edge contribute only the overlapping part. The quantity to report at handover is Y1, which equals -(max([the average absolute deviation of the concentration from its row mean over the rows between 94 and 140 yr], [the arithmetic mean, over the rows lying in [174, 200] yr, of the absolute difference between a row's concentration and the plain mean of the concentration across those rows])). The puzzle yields -0.029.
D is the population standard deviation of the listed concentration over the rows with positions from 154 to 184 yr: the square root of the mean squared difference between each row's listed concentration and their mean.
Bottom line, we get 0.0194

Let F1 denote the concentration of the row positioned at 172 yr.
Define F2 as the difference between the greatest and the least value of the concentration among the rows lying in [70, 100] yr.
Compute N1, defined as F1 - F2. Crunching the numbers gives 1.79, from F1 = 1.845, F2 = 0.057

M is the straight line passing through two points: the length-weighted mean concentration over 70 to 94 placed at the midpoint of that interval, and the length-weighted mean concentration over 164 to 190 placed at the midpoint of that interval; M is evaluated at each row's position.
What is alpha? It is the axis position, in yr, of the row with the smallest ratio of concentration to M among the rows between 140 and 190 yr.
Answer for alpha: 147 yr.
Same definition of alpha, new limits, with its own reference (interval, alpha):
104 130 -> 112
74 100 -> 97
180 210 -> 187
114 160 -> 147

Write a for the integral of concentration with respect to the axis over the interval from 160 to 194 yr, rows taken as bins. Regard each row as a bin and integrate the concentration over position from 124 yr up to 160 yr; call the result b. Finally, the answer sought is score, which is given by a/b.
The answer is 0.963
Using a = 62.8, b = 65.2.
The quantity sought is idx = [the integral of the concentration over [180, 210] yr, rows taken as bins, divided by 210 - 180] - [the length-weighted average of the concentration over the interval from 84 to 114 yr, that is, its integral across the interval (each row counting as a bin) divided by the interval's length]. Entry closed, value 0.11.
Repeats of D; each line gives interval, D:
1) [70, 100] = 0.0186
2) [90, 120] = 0.0134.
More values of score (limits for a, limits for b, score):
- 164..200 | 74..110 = 1.052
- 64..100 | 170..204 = 1.007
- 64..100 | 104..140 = 0.989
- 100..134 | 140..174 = 0.978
